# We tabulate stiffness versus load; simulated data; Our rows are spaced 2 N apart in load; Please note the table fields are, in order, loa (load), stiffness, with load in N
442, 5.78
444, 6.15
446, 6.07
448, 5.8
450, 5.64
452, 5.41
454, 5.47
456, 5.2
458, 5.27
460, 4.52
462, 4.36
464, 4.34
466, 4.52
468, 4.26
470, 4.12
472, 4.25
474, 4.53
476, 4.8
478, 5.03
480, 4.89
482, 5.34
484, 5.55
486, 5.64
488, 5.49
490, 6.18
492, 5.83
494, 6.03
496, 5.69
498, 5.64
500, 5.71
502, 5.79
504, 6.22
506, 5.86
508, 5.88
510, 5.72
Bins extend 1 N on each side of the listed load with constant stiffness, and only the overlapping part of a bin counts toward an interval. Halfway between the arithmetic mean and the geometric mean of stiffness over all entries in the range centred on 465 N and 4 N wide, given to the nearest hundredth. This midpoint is 4.43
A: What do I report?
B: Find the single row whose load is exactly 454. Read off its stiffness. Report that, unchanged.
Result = 5.47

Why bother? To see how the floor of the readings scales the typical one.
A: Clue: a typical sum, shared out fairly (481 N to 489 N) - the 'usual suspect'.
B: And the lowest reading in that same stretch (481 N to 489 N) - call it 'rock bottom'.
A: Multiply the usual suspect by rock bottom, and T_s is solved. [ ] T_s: 29.4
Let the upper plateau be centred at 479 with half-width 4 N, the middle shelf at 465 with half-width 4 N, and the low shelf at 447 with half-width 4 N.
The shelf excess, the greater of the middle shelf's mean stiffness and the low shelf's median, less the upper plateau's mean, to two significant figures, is 0.92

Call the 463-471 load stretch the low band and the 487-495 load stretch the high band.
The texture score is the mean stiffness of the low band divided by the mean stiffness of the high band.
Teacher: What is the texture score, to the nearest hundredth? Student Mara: 0.73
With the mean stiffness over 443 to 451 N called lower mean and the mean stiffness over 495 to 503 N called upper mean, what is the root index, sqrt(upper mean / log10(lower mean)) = 2.72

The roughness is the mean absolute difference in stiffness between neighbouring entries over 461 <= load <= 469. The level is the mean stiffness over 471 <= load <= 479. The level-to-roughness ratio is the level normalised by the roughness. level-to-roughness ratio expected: 30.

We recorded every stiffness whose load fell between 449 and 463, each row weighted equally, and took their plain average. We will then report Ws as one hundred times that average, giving 512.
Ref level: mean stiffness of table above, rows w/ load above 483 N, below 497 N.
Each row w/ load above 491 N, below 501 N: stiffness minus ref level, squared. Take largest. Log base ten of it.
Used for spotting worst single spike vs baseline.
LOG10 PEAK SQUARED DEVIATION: -1.2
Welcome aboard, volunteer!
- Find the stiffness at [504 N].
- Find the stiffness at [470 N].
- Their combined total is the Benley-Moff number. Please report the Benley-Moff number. 10.3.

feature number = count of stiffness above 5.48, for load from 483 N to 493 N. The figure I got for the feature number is 5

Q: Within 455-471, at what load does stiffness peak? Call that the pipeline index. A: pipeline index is 458 N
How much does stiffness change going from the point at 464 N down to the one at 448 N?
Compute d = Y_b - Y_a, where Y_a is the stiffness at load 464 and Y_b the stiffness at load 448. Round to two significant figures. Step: 1.5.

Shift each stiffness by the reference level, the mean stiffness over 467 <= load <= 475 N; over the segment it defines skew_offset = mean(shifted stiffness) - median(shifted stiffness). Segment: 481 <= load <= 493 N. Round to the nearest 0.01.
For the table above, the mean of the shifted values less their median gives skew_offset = 0.08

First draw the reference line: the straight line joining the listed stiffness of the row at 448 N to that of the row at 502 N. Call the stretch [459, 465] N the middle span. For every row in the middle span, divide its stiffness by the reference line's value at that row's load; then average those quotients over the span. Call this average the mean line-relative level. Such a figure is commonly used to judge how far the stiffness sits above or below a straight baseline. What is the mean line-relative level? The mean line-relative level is 0.76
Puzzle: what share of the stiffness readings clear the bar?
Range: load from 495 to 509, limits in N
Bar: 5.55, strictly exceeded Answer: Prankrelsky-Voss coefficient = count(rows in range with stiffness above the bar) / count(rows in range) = 1.0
